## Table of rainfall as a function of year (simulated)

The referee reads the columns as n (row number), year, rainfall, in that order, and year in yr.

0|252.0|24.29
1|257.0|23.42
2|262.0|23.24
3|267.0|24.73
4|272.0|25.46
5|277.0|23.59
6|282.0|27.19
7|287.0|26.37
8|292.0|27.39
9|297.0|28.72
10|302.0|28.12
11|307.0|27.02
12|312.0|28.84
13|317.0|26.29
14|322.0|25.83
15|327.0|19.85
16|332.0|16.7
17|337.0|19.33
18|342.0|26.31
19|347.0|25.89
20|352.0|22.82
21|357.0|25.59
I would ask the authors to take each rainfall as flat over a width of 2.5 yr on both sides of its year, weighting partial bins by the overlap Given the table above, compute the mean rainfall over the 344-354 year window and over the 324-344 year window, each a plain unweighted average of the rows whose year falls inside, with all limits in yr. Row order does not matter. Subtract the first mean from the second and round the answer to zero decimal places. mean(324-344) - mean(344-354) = -4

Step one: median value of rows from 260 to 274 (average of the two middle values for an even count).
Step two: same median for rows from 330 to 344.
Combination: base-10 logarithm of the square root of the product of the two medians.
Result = 1.34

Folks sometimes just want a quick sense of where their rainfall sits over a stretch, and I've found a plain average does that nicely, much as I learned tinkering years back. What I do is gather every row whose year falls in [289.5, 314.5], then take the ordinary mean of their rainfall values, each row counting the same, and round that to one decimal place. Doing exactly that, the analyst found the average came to 28.0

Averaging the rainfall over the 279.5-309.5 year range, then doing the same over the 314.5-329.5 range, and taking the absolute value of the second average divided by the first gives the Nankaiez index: 0.87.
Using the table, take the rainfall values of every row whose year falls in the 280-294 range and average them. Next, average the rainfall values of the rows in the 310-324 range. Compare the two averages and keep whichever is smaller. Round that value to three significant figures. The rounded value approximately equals 27.0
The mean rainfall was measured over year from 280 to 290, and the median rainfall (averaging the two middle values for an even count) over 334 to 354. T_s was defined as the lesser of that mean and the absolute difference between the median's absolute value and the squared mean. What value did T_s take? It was 26.8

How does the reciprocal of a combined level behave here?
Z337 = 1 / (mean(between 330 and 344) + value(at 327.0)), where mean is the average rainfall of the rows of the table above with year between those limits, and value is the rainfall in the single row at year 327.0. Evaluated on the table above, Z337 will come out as 0.0246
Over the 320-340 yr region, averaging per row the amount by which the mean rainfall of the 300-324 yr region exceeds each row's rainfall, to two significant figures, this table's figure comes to 6.8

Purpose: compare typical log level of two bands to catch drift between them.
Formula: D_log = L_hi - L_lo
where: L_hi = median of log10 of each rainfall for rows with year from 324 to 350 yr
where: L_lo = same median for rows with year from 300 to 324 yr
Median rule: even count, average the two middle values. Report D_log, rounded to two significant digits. -0.13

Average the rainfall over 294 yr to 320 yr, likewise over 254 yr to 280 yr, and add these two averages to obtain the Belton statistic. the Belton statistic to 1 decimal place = 51.9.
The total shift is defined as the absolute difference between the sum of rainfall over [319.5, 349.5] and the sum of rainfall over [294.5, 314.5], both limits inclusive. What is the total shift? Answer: 21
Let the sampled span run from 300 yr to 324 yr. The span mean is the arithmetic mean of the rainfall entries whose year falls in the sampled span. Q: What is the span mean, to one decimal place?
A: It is 27.2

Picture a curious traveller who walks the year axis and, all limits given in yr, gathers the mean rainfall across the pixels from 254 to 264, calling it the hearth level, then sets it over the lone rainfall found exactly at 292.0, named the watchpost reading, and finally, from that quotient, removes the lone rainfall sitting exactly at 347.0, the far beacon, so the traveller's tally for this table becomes -25.0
